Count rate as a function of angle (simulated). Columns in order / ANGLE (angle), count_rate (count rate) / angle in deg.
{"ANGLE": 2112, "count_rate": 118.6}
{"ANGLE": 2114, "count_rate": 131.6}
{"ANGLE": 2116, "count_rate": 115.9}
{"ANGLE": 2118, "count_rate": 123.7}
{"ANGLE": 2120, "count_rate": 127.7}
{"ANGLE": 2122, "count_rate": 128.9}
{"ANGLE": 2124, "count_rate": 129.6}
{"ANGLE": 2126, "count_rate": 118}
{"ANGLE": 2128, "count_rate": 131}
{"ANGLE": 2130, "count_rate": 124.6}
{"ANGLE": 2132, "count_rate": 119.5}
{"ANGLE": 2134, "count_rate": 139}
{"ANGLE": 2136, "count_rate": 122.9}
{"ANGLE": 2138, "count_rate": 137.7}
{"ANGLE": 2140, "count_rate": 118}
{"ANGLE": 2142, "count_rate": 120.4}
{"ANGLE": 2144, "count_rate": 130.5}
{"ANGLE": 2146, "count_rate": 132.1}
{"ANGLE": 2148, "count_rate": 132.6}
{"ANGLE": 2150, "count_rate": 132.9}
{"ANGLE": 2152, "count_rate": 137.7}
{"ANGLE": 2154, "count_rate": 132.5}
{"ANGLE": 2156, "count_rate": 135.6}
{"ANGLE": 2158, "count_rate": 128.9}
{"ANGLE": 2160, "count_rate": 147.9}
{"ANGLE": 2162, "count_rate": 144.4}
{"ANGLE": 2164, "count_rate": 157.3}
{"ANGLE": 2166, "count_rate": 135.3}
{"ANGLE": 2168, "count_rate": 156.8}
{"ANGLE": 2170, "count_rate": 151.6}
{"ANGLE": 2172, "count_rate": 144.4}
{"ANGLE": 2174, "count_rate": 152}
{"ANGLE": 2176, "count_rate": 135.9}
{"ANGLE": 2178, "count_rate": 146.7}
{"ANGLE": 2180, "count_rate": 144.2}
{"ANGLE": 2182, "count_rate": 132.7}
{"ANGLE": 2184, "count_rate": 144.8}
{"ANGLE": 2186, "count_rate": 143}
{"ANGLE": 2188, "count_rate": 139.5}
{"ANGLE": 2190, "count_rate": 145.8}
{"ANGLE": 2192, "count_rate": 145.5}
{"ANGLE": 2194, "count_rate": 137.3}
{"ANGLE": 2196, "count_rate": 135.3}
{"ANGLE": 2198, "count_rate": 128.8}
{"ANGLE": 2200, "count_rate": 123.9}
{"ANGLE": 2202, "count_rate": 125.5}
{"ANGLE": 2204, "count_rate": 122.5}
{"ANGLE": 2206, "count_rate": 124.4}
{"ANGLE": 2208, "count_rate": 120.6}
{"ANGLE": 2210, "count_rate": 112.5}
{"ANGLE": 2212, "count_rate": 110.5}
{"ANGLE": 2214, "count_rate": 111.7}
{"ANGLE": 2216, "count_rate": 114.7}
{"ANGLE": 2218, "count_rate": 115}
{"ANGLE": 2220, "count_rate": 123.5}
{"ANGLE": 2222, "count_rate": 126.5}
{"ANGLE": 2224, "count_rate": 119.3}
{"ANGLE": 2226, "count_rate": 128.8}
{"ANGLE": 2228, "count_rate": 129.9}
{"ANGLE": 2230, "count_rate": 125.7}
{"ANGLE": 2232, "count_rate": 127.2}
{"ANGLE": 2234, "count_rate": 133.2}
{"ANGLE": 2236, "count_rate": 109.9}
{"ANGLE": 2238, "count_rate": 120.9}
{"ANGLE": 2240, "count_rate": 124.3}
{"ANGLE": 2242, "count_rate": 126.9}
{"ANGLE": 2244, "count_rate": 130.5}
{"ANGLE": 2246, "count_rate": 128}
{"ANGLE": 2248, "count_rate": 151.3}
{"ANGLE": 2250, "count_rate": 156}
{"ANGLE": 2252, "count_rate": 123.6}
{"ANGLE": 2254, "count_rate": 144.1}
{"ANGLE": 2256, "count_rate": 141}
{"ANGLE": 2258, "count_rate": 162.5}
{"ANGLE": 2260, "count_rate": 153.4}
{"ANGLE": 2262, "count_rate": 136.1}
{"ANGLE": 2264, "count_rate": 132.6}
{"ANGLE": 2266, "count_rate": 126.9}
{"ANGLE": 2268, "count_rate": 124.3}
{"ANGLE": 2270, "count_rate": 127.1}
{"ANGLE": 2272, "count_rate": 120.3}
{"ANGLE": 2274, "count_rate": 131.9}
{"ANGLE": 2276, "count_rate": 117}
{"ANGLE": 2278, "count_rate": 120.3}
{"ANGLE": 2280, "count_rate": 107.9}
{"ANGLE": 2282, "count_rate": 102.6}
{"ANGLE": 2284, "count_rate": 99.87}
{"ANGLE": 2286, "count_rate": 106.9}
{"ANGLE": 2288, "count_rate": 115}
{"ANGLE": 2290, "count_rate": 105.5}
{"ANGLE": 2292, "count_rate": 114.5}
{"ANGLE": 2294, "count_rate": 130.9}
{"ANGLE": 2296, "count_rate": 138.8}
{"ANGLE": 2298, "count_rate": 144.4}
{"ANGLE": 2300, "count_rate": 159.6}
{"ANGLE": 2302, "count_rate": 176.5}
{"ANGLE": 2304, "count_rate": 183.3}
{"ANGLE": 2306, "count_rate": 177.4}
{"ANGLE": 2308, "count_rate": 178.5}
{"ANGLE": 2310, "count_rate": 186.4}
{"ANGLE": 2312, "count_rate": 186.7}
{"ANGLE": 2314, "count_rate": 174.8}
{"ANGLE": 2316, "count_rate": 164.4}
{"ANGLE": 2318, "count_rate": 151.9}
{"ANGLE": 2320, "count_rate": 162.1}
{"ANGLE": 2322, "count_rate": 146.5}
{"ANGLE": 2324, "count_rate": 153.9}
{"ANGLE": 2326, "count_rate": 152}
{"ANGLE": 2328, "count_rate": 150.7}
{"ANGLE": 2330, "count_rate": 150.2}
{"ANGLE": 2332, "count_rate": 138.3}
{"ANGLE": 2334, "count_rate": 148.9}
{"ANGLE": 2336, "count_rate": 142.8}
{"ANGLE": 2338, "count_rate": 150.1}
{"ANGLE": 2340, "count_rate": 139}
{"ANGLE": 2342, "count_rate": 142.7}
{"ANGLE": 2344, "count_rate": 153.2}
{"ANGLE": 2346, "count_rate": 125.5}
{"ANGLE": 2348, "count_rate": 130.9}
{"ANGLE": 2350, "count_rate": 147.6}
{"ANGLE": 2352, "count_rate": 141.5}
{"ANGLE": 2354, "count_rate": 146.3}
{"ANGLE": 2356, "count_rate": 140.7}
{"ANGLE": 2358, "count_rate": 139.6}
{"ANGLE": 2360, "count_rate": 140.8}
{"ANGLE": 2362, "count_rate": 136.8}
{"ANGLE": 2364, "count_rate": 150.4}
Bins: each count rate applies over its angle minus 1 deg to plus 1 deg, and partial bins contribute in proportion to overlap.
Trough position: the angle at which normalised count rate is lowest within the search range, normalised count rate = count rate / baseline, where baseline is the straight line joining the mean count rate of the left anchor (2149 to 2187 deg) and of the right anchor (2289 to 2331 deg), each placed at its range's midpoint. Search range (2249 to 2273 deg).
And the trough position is 2272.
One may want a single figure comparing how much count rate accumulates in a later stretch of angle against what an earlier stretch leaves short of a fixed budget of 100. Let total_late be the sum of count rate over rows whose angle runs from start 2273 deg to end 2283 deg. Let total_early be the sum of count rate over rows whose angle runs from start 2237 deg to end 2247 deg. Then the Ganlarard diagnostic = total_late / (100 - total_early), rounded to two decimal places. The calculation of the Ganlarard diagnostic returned -1.09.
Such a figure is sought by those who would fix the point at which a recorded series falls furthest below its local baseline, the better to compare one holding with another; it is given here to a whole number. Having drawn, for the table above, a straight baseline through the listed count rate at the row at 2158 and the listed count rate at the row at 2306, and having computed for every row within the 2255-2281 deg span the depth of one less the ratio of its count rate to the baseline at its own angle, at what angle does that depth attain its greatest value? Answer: 2280 deg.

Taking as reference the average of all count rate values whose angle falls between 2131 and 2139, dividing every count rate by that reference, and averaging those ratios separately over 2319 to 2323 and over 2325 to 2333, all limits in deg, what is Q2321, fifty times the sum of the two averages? 116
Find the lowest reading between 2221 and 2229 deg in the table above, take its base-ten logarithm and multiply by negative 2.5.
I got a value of -5.19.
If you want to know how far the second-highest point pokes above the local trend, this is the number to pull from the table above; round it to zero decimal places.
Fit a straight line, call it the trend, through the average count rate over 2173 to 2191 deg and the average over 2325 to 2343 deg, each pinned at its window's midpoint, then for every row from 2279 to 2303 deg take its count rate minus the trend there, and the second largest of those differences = 14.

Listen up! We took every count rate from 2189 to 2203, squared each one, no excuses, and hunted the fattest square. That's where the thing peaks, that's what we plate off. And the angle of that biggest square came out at 2190 deg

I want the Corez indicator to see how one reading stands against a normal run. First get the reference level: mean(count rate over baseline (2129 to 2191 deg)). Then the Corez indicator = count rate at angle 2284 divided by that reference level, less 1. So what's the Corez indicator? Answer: -0.27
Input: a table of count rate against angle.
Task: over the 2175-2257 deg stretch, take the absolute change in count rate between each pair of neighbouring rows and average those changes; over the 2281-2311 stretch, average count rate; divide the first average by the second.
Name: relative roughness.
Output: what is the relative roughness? 0.047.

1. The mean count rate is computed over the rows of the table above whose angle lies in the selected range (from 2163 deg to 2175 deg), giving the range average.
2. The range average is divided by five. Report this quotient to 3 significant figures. 29.9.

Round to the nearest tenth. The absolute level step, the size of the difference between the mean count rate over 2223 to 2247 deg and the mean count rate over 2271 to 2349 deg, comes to 17.7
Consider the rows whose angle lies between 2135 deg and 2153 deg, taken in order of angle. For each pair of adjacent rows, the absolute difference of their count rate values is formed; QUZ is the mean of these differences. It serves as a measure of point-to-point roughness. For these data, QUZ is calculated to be 6.8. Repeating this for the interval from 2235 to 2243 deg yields 5.7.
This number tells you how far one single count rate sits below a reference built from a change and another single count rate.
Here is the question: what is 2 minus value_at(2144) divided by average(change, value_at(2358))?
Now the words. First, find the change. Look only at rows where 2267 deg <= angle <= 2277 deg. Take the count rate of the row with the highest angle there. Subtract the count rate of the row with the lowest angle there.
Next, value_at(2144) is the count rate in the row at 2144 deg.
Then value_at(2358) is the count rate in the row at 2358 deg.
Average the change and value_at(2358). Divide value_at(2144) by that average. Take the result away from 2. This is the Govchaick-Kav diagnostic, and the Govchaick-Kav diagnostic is 0.0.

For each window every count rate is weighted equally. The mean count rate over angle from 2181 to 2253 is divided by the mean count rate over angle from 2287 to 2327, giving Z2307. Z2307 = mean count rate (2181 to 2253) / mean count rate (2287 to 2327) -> 0.83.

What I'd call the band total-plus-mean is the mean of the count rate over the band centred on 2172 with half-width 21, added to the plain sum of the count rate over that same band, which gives 3145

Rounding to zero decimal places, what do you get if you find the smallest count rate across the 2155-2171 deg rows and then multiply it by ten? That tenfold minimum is 1289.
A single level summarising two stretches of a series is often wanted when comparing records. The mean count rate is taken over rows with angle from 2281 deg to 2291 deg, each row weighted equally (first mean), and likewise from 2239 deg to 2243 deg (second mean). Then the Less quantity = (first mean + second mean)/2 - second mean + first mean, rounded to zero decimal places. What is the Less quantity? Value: 96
